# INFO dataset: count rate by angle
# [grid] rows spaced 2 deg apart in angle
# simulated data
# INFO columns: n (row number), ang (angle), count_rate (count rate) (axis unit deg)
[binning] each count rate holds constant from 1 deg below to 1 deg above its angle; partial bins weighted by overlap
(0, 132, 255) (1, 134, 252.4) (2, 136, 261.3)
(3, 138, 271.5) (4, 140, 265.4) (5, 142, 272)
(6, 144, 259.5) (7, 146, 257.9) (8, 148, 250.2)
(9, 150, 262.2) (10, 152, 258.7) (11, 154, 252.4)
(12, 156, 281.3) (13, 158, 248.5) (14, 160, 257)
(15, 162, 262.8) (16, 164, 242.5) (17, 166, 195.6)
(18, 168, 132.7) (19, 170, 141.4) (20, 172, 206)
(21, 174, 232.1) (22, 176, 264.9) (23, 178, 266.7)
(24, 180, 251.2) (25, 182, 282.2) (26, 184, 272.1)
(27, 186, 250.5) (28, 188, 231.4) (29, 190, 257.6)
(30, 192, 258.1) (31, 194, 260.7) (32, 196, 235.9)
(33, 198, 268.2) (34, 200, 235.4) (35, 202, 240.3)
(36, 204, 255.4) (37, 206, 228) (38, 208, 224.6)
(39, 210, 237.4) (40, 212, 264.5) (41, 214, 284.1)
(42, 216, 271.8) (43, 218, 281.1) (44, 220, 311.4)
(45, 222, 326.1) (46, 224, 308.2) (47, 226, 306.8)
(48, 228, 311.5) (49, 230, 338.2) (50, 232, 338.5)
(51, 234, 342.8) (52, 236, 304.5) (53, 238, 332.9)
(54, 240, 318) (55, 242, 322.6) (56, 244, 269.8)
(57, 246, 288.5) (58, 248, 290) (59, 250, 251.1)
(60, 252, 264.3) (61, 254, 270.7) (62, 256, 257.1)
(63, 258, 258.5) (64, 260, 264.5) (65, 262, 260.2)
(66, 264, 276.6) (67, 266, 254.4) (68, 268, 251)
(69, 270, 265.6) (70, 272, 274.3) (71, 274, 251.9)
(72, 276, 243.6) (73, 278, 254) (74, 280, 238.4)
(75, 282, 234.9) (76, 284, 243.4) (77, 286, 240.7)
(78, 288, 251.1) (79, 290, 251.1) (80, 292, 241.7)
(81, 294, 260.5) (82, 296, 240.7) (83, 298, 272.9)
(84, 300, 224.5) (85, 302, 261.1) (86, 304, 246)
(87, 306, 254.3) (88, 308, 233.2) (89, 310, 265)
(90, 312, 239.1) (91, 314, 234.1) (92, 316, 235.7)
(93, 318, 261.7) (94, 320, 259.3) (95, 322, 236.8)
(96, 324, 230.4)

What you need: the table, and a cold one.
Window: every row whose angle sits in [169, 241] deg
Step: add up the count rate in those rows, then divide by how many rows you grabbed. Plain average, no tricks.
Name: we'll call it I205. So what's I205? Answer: 271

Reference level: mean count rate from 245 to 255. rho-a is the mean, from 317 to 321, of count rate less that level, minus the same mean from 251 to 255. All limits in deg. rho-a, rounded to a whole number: -7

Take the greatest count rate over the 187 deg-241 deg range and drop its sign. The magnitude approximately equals 343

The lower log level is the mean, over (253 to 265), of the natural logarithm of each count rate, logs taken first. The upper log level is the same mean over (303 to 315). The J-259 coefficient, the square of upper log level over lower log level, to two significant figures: 0.97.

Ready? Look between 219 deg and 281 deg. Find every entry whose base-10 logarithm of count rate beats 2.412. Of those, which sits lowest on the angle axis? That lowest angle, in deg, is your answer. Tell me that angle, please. 220 deg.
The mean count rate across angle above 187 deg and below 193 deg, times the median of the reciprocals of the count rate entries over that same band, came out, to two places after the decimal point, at 0.97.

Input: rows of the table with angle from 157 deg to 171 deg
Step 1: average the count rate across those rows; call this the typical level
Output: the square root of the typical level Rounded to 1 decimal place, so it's 14.5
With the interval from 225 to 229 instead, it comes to 17.6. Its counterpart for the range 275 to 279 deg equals 15.8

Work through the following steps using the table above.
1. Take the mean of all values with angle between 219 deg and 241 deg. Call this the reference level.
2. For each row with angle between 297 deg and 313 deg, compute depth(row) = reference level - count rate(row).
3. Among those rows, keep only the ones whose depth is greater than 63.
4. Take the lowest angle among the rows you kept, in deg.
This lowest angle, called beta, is 300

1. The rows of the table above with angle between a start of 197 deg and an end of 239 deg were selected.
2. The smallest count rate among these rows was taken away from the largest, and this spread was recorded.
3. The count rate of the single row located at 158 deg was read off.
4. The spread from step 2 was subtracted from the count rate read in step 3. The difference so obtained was 130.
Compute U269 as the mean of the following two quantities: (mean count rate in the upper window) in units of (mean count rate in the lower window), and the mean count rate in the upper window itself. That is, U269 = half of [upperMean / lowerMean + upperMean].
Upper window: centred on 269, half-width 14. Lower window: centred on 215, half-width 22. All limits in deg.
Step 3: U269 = 128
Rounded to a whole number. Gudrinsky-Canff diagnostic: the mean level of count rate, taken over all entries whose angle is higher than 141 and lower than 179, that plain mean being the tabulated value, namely 239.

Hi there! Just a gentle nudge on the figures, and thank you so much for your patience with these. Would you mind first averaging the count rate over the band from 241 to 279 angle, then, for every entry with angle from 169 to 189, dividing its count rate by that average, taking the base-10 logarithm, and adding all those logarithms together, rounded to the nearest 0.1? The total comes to -0.5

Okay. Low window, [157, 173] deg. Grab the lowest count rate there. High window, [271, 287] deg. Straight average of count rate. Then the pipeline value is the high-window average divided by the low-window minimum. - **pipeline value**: 1.87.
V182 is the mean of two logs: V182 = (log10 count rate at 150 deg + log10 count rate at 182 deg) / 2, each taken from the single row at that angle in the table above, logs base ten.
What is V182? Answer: 2.43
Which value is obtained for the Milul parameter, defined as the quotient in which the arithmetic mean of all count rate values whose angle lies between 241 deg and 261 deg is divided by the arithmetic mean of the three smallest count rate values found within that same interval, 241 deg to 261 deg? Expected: 1.07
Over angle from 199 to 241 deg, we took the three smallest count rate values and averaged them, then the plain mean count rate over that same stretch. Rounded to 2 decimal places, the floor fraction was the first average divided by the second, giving 0.79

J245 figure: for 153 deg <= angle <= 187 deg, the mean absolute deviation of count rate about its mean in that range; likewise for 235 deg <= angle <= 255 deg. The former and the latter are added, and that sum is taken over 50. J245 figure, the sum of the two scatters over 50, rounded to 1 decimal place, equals 1.1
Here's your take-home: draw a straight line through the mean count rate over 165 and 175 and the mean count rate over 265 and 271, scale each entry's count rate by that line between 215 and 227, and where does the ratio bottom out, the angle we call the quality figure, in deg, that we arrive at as 216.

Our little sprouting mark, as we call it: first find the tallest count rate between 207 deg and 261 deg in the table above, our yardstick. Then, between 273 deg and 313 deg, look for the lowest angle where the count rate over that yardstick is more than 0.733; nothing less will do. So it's 274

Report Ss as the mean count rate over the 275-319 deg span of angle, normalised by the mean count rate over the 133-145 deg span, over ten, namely 0.094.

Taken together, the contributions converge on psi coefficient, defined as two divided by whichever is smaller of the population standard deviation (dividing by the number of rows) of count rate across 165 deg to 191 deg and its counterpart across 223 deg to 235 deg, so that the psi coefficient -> 0.128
